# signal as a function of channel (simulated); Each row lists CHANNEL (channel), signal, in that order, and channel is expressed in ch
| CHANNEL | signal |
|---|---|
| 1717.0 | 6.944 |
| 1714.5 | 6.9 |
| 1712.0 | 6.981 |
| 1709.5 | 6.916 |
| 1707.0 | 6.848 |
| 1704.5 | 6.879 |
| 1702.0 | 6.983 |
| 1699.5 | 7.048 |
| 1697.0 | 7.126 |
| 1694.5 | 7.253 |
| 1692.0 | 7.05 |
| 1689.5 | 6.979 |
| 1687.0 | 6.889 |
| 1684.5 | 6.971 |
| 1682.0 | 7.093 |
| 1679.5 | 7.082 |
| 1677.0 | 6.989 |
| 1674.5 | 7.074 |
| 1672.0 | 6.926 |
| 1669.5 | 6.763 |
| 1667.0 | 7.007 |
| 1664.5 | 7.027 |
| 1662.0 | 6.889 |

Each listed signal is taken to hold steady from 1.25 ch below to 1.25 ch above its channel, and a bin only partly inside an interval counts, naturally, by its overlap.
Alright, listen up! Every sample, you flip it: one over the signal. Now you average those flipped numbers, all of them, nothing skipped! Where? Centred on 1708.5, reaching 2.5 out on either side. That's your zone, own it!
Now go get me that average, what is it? 0.145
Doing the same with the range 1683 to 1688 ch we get 0.144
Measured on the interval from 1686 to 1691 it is 0.144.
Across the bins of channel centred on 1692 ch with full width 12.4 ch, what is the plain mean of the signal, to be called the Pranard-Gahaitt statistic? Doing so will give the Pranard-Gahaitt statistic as 7.06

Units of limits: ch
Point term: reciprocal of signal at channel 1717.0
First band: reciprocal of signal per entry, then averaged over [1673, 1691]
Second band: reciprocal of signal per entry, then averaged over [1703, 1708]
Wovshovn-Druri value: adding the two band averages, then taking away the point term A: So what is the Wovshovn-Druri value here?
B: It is 0.144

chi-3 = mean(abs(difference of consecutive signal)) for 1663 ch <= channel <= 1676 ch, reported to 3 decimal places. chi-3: 0.144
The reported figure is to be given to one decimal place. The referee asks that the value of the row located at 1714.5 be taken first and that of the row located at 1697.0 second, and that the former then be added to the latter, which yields 14.0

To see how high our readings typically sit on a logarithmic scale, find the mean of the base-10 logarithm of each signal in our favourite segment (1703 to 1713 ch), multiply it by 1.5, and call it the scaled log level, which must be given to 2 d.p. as 1.26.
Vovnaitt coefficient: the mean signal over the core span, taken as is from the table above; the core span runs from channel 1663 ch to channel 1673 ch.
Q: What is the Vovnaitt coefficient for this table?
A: 6.93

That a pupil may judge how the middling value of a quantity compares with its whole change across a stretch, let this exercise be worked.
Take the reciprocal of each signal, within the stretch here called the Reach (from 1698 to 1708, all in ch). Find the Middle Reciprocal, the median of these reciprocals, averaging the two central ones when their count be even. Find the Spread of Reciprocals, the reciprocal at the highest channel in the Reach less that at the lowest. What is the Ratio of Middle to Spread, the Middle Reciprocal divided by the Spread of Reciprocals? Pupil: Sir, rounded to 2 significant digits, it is 35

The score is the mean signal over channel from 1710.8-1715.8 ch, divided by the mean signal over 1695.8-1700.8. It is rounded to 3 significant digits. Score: 0.979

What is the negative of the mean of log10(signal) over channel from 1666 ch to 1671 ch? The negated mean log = -0.838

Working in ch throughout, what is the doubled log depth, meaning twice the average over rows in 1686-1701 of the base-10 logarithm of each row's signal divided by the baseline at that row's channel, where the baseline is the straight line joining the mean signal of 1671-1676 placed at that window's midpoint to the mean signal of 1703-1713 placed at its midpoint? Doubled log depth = 0.014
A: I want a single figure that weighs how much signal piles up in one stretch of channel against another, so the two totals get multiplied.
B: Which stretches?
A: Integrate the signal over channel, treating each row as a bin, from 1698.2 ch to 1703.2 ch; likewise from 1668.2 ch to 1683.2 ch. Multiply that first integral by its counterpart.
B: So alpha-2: 3677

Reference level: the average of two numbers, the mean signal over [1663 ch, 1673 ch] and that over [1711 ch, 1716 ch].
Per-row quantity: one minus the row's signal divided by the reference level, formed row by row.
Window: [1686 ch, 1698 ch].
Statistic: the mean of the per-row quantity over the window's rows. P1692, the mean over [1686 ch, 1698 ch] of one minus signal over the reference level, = -0.018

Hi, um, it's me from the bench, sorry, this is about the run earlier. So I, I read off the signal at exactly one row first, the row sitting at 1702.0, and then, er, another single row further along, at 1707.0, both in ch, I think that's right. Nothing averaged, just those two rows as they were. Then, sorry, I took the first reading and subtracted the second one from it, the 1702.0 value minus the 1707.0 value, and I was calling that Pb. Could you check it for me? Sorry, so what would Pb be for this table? 0.135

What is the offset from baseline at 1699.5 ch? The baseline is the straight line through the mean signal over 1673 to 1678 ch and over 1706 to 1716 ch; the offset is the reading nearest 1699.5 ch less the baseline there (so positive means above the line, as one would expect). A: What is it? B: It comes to 0.10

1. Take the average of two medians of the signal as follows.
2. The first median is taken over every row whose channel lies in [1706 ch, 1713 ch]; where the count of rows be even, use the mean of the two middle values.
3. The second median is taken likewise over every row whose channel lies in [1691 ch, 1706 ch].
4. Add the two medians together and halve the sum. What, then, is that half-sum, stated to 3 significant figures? 6.98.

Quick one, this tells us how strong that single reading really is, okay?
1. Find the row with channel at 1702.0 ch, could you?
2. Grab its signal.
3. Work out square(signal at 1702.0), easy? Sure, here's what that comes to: 48.8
